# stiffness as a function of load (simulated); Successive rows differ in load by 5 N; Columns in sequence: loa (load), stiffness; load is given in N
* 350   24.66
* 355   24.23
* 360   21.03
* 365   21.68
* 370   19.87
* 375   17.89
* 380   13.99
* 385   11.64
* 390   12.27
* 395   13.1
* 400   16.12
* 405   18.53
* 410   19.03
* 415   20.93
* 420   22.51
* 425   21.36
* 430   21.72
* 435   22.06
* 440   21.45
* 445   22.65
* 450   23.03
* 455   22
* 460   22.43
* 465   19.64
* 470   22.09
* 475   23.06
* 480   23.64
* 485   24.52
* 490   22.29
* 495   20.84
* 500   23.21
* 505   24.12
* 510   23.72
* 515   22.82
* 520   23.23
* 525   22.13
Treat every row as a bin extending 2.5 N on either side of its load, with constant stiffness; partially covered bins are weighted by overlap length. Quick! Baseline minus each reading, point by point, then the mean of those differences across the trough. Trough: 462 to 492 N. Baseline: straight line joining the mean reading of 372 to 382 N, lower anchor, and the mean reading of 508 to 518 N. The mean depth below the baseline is -1.2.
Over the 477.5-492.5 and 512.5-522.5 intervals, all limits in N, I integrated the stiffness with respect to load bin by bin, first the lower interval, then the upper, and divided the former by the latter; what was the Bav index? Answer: 1.5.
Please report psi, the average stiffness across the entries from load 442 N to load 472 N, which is 22.0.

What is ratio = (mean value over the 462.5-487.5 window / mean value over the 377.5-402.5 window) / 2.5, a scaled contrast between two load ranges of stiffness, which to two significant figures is 0.67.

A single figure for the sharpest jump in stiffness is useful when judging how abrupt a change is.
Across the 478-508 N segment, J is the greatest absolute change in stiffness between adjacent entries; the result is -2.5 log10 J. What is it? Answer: -0.94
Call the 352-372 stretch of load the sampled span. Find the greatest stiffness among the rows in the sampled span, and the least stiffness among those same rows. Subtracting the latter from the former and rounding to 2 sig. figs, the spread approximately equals 4.4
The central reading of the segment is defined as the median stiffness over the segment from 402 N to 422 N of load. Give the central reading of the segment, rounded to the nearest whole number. 20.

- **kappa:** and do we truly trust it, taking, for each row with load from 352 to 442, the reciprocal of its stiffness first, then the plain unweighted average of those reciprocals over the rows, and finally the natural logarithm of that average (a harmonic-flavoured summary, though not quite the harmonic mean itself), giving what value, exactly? -2.89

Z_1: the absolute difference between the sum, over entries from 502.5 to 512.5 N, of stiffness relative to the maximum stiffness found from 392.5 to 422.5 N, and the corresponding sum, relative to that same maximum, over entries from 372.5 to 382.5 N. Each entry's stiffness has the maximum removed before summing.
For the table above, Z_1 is 16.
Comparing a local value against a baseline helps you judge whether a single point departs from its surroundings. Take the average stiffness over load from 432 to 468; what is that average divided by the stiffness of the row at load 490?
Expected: 0.98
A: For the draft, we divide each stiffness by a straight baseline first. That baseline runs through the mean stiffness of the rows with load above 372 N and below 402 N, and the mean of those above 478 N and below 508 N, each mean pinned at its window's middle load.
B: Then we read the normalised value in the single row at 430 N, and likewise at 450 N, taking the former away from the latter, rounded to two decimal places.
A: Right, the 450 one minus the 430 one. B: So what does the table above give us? -0.04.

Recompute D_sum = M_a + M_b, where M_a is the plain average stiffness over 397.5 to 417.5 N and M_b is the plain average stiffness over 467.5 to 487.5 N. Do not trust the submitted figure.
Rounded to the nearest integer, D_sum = 42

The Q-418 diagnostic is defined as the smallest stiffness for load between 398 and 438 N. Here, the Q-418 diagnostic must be 16.12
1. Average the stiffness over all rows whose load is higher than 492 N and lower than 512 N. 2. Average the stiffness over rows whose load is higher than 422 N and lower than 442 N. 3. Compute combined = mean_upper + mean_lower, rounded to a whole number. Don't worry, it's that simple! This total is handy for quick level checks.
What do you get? 45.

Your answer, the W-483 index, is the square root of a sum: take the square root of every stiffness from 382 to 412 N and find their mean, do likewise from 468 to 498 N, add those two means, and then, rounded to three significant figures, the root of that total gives 2.94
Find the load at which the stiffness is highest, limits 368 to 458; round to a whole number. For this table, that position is 450 N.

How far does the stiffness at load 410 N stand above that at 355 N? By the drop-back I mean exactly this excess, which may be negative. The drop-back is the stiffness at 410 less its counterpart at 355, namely -5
